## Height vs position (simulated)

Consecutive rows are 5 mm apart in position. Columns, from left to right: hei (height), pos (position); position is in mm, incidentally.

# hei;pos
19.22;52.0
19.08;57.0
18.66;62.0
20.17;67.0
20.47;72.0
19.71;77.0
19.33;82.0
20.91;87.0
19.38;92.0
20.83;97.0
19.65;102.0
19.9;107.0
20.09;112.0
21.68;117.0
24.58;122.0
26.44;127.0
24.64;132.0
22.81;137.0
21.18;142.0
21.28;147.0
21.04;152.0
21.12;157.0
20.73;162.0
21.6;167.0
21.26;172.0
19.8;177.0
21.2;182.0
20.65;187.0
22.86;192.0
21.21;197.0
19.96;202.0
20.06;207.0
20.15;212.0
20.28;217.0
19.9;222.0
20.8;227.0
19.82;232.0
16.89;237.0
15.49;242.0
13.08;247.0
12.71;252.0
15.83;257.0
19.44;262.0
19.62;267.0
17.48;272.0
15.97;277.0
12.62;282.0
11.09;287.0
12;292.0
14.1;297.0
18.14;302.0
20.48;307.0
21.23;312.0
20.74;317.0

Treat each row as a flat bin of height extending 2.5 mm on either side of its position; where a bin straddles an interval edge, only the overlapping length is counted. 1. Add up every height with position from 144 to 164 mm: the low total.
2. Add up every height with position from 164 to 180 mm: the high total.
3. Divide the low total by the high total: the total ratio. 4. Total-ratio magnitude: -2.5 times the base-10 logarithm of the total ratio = -0.3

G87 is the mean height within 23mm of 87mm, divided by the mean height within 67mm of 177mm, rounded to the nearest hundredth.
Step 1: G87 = 0.95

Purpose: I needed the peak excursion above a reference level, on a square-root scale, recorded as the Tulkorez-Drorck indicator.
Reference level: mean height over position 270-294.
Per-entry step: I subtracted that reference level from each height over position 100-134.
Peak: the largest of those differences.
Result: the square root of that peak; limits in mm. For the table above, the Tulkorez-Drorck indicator 3.6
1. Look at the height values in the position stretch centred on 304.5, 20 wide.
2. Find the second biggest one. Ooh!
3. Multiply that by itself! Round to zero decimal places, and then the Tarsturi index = 419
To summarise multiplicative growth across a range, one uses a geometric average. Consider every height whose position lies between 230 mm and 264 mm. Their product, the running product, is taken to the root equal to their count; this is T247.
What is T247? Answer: 16.0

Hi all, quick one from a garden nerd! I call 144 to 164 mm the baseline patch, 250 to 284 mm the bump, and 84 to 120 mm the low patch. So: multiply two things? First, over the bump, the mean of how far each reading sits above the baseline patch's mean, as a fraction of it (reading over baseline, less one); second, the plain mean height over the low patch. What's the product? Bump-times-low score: -4.6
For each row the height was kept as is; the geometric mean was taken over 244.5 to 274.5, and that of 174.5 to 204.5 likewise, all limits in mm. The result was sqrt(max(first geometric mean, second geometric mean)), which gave 4.57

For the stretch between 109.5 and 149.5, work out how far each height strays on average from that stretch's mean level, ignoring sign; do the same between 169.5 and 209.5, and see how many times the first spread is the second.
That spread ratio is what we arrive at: 2.4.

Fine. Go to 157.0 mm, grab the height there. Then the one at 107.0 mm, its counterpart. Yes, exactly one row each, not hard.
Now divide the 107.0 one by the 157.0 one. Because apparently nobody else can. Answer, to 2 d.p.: 0.94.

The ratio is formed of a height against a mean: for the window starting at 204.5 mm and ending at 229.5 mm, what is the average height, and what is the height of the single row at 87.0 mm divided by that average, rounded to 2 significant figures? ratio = 1.0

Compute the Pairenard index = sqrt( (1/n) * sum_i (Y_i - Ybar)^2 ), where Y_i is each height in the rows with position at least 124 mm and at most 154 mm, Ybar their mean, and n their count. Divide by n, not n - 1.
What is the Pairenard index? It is 2.0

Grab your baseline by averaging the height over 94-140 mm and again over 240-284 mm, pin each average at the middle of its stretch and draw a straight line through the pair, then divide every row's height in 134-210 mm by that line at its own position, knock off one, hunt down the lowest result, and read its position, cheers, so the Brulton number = 142.0 mm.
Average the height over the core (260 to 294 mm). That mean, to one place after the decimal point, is 15.5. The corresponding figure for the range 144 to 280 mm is 19.3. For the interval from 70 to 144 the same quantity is 21.4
